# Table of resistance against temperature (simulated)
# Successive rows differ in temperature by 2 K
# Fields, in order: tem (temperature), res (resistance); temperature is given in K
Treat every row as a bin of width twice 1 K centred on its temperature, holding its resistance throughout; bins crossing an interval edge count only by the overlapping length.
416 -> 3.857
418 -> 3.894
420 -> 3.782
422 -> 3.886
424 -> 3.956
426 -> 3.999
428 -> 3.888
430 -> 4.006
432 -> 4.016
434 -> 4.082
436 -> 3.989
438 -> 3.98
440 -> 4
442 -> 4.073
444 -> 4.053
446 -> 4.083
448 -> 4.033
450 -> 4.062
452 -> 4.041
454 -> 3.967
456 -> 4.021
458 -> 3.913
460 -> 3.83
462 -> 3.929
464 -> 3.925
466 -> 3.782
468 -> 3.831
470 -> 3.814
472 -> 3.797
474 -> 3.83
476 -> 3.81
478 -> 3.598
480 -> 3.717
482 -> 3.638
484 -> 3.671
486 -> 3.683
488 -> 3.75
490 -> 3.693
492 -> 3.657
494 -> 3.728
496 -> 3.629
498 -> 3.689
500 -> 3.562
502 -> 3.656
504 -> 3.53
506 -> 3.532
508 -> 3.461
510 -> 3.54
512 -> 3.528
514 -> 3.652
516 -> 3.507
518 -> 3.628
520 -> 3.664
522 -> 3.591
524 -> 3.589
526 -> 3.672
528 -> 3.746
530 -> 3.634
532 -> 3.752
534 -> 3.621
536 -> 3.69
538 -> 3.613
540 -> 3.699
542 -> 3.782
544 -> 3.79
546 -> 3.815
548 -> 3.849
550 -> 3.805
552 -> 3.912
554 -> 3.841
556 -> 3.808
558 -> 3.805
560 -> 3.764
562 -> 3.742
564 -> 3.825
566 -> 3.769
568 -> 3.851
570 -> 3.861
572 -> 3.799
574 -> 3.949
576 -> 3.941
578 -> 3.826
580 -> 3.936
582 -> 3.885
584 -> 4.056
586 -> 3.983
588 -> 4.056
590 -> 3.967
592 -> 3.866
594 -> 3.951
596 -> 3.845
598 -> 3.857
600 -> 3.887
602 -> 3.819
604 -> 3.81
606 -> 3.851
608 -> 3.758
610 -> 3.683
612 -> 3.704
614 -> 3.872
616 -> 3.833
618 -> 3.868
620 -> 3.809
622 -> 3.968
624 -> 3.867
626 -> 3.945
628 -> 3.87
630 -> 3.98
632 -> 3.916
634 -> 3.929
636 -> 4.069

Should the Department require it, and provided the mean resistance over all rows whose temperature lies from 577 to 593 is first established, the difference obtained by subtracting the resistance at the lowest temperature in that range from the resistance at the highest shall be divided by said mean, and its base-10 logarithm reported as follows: -1.99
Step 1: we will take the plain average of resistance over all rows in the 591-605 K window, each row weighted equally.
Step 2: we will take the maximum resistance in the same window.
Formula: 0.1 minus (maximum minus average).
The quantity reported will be 0.011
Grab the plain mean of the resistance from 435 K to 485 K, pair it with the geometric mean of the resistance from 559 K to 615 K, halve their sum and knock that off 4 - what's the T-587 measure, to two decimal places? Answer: 0.12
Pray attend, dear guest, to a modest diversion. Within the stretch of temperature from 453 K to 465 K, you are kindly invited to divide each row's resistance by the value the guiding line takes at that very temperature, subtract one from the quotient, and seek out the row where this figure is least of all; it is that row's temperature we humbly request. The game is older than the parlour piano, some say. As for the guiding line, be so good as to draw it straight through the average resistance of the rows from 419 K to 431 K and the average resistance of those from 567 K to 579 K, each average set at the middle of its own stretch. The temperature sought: 460 K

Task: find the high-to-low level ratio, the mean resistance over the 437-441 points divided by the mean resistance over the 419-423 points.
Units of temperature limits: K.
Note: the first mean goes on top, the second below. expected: 1.04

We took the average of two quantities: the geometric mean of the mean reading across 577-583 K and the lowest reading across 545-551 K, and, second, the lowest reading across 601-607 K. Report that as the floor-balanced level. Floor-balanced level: 3.83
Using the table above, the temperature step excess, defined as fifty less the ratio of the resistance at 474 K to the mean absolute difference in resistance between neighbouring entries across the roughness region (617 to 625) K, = 14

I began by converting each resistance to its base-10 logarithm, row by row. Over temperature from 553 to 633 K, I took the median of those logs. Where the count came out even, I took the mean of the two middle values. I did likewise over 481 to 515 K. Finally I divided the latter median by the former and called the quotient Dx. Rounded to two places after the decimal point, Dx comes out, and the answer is 0.96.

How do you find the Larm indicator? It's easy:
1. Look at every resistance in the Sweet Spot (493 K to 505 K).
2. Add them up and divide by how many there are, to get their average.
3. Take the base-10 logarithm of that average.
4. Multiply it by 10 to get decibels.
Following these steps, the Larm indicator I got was 5.6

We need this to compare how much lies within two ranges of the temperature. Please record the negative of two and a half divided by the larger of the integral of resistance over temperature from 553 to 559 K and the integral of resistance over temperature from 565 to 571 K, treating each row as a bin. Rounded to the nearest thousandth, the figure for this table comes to -0.109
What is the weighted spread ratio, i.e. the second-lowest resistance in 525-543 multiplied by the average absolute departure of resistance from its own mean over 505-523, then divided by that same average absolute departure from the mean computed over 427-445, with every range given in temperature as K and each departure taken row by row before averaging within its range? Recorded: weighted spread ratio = 5.2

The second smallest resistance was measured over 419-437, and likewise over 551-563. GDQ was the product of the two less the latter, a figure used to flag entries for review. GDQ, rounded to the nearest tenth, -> 10.9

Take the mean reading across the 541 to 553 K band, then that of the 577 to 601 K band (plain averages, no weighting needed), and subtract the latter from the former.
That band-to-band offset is -0.10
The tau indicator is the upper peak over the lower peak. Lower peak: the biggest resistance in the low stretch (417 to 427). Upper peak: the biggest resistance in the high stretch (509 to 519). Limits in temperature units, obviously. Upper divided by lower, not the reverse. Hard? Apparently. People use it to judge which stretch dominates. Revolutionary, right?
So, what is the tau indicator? 0.91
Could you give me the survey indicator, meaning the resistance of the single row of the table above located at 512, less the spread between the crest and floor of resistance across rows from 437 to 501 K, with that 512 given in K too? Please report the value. 3.01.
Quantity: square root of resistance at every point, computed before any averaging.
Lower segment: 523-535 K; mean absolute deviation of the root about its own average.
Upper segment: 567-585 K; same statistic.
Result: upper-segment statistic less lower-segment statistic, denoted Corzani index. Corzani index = 0.002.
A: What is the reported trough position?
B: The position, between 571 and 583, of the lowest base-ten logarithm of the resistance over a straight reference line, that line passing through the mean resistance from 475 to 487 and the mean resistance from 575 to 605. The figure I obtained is 572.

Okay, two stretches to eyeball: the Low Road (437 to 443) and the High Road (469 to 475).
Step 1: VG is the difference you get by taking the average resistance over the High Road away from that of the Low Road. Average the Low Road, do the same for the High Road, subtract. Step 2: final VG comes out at 0.20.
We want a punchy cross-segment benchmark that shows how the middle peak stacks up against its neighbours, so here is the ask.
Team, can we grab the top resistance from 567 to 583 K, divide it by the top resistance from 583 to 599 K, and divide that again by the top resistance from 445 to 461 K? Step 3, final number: 0.238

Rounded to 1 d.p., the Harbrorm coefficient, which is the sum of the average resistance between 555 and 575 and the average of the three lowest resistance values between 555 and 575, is 7.6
